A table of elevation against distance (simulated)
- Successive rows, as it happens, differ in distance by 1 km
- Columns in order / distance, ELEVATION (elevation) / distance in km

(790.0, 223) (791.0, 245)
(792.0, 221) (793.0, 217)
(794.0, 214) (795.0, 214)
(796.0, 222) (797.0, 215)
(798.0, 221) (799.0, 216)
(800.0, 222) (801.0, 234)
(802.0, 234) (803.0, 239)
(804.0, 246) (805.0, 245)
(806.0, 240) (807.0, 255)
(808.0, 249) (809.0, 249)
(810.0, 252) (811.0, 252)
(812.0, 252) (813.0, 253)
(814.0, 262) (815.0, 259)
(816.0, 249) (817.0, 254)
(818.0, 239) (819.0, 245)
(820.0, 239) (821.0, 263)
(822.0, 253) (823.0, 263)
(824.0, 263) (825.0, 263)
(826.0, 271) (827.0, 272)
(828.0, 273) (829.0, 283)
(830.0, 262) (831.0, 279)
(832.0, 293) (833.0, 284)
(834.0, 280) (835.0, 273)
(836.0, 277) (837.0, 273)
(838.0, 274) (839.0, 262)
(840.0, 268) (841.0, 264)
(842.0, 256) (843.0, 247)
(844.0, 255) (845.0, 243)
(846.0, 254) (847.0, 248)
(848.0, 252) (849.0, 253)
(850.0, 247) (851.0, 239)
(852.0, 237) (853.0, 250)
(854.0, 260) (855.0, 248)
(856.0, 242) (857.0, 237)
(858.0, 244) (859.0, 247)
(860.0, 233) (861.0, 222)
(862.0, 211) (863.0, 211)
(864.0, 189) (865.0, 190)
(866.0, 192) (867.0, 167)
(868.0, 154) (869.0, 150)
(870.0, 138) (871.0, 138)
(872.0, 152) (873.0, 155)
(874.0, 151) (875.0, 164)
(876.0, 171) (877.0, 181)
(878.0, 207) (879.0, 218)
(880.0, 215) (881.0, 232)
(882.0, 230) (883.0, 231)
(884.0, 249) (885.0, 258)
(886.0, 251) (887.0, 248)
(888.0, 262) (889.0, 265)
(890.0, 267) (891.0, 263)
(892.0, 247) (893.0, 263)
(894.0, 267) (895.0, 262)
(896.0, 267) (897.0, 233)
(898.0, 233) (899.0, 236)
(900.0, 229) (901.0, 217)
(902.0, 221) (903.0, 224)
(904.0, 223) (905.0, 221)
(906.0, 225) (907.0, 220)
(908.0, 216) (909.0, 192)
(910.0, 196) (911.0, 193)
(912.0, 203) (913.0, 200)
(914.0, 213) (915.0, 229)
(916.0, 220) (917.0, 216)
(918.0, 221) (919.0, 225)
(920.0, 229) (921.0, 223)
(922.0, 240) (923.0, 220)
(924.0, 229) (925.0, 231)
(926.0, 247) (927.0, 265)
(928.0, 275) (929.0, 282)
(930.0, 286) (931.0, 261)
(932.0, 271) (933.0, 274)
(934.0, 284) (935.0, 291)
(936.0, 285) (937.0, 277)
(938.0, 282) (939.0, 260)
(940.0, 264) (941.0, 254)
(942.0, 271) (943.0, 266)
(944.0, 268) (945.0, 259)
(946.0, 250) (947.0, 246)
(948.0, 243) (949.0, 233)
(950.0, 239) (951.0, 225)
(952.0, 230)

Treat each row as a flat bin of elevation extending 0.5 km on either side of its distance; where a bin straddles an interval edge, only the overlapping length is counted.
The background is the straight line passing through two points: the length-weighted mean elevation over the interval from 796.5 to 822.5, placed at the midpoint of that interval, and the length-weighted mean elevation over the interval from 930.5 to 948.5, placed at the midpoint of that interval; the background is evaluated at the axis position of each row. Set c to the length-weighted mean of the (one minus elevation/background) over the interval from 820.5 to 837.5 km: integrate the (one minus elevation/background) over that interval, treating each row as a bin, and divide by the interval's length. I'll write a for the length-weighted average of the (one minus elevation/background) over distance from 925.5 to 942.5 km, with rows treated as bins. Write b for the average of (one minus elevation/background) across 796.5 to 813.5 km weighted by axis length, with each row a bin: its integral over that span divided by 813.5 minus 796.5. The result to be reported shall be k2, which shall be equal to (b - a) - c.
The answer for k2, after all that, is 0.14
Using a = -0.02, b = 0.01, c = -0.10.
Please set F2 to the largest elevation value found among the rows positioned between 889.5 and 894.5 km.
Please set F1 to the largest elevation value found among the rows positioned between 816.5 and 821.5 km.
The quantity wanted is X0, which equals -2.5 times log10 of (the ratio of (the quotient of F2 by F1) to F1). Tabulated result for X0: 6.03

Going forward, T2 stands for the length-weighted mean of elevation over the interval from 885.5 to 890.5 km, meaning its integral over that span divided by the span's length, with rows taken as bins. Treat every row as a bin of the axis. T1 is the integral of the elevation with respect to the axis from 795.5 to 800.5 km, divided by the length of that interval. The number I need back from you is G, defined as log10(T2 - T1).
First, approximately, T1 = 219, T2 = 259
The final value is 1.60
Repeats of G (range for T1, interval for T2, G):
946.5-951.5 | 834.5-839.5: 1.54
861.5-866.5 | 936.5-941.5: 1.84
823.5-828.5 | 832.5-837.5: 0.95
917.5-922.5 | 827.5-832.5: 1.70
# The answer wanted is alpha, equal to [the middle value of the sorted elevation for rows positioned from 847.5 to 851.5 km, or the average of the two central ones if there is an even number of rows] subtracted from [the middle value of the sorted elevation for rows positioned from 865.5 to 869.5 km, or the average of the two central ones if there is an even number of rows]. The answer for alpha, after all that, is -89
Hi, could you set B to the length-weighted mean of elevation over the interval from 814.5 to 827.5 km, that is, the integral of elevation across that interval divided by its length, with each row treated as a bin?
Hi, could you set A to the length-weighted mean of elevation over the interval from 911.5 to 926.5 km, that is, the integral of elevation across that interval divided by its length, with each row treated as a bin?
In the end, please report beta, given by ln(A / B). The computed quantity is -0.1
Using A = 223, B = 256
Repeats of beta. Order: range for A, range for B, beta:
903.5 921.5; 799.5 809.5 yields -0.1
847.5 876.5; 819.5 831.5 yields -0.3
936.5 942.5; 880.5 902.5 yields 0.1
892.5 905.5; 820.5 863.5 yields -0.1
